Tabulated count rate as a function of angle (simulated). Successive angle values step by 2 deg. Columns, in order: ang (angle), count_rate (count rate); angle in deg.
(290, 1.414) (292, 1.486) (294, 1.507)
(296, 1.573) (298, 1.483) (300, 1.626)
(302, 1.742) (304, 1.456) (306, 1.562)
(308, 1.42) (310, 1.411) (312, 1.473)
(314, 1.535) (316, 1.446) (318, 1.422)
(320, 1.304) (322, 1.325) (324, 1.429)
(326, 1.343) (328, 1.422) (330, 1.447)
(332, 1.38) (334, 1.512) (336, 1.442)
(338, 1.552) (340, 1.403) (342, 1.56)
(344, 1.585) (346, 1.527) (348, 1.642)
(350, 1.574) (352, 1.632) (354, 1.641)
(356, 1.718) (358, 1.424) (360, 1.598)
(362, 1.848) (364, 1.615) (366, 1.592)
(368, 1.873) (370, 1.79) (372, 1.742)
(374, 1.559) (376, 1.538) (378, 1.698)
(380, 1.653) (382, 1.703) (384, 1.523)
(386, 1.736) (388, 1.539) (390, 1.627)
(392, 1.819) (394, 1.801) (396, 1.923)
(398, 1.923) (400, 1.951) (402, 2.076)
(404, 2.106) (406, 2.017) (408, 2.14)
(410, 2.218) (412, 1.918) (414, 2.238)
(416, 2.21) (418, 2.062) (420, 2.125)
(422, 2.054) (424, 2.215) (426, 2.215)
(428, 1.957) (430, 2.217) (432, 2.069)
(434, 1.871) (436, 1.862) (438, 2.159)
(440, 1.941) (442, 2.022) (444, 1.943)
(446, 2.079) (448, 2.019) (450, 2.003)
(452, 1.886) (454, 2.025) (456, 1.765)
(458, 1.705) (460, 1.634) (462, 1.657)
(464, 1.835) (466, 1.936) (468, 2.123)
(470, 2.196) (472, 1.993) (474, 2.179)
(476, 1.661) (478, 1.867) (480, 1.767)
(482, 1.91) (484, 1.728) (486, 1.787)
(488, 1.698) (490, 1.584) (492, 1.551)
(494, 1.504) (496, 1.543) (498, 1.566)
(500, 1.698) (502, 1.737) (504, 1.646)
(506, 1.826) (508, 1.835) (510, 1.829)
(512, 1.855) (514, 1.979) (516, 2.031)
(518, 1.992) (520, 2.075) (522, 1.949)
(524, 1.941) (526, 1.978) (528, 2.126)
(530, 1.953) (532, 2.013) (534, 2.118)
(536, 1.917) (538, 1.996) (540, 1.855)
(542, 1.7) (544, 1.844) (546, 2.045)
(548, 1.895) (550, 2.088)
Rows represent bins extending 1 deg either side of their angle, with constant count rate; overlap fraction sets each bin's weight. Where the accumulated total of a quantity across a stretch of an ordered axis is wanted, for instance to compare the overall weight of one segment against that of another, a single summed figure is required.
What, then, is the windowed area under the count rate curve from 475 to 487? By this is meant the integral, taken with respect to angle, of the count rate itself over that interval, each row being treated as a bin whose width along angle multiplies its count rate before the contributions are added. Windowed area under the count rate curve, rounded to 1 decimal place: 21.4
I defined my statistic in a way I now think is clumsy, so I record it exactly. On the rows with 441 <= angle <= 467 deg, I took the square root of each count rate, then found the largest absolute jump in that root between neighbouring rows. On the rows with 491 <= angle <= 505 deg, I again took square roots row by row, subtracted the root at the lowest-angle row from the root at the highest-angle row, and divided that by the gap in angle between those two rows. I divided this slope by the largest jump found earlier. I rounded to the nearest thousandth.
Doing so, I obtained 0.033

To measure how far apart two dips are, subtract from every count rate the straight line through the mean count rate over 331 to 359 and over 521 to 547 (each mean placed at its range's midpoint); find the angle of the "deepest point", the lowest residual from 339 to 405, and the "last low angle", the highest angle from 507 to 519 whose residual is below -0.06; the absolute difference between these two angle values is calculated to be 152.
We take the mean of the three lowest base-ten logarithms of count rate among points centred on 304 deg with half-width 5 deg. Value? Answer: 0.17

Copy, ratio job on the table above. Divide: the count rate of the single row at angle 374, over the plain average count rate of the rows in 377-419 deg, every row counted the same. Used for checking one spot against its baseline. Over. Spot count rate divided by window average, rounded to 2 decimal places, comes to 0.82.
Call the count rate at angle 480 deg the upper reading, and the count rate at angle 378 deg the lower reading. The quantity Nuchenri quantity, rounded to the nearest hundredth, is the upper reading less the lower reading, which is 0.07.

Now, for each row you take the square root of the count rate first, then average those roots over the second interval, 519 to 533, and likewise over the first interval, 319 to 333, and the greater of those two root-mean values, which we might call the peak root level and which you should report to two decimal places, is 1.42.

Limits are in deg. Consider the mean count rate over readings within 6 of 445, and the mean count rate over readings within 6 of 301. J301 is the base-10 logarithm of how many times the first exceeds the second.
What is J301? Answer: 0.10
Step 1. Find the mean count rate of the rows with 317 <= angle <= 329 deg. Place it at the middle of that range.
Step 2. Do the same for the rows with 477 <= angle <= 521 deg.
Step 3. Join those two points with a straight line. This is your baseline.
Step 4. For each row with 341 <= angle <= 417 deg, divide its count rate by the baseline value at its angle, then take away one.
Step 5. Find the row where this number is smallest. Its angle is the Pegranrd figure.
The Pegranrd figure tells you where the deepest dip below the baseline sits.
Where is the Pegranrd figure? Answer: 358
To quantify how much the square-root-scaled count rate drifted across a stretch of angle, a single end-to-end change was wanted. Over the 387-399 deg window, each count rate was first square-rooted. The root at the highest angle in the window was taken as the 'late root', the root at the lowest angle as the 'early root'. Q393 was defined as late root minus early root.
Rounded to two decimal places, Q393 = 0.15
